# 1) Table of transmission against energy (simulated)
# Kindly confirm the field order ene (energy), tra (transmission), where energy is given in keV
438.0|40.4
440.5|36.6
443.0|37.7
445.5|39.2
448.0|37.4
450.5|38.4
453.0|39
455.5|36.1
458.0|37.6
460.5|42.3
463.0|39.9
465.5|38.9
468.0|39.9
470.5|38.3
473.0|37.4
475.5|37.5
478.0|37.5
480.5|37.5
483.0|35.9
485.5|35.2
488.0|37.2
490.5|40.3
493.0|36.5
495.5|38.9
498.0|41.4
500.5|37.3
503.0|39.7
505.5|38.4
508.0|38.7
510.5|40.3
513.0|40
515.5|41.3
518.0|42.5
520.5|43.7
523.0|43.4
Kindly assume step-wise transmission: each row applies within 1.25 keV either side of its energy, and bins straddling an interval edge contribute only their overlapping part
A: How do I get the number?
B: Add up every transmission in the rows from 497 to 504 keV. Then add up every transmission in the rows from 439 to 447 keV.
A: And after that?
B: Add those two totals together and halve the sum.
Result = 116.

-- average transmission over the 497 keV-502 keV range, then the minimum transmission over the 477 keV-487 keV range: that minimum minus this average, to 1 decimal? -4.1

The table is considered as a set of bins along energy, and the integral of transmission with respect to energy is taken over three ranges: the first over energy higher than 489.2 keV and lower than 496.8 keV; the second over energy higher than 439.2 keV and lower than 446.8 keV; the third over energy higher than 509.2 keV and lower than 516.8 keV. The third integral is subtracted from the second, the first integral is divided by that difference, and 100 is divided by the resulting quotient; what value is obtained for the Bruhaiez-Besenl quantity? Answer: -7.0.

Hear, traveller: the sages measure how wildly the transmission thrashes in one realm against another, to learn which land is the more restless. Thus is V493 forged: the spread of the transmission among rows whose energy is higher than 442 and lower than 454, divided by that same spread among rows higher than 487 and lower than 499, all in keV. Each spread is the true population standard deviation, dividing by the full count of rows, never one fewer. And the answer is 0.38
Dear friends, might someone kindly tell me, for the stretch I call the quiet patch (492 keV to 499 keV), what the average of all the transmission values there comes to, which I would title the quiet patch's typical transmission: 38.9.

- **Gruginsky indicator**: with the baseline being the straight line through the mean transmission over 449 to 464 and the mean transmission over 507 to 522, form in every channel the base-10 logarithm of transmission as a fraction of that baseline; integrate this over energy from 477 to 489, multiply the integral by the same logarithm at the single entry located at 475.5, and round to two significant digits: 0.011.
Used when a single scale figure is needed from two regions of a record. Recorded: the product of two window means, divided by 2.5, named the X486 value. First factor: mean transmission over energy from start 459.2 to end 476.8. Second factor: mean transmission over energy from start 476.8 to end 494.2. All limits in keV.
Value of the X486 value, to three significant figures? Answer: 582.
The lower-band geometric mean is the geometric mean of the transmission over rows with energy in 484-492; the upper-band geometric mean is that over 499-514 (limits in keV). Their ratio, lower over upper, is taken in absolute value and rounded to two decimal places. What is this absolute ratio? 0.96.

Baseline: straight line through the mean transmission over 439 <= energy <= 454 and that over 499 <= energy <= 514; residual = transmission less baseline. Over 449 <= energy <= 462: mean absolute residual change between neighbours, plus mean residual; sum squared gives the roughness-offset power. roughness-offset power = 8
